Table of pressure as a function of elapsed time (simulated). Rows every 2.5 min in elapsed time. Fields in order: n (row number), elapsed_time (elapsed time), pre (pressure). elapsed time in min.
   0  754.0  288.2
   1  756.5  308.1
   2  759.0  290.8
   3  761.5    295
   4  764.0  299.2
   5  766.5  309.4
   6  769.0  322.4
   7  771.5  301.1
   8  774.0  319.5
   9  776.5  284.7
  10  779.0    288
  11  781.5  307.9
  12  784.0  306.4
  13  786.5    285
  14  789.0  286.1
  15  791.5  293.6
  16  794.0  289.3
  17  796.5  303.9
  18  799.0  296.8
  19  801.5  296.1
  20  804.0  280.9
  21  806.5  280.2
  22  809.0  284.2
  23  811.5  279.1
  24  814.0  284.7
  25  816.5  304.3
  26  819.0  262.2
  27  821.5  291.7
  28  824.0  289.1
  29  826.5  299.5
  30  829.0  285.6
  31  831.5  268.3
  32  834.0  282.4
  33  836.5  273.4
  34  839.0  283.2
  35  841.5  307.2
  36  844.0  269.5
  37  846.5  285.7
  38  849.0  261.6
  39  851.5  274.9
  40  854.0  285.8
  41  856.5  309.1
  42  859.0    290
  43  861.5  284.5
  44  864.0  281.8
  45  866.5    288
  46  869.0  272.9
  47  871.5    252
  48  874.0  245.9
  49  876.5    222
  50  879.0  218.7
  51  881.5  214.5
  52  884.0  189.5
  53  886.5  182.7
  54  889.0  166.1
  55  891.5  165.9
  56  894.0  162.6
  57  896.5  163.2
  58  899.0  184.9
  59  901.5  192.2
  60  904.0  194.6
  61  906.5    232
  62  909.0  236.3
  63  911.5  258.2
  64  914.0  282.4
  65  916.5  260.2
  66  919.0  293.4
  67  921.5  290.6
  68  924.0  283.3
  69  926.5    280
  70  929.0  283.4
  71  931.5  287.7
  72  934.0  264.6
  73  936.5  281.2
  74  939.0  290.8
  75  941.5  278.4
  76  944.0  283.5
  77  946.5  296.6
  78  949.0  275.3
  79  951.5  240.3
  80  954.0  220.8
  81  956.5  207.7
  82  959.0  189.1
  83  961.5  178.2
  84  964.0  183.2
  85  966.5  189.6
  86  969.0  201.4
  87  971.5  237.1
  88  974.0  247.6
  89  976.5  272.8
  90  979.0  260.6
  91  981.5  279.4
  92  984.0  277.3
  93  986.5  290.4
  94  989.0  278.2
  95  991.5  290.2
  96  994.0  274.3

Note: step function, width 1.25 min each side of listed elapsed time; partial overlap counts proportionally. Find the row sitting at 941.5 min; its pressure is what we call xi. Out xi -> 278.4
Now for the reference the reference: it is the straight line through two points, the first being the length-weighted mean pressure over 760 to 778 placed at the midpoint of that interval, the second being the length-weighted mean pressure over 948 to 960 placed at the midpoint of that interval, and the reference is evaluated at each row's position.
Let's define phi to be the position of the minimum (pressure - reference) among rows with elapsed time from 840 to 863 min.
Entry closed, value 849.0 min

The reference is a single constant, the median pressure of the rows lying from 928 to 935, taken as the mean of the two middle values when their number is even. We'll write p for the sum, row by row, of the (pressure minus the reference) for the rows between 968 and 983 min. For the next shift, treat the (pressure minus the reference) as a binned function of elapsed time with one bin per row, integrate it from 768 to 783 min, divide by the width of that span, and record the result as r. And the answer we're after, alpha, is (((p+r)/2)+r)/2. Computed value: -35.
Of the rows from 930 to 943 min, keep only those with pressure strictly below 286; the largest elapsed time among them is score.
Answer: 941.5 min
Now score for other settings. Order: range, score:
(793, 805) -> 804.0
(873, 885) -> 884.0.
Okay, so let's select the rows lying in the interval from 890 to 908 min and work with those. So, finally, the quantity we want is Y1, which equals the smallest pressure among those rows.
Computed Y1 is 162.6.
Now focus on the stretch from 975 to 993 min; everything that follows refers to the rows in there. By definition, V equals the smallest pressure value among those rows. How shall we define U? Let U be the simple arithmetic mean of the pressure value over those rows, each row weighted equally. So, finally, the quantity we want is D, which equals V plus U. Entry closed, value 539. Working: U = 278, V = 260.6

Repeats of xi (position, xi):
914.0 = 282.4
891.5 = 165.9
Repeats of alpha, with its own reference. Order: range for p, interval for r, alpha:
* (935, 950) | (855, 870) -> 5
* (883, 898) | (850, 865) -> -165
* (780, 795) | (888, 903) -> -66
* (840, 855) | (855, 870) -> -1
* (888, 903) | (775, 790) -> -159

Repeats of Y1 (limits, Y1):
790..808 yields 280.2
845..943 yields 162.6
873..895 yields 162.6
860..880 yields 218.7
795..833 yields 262.2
